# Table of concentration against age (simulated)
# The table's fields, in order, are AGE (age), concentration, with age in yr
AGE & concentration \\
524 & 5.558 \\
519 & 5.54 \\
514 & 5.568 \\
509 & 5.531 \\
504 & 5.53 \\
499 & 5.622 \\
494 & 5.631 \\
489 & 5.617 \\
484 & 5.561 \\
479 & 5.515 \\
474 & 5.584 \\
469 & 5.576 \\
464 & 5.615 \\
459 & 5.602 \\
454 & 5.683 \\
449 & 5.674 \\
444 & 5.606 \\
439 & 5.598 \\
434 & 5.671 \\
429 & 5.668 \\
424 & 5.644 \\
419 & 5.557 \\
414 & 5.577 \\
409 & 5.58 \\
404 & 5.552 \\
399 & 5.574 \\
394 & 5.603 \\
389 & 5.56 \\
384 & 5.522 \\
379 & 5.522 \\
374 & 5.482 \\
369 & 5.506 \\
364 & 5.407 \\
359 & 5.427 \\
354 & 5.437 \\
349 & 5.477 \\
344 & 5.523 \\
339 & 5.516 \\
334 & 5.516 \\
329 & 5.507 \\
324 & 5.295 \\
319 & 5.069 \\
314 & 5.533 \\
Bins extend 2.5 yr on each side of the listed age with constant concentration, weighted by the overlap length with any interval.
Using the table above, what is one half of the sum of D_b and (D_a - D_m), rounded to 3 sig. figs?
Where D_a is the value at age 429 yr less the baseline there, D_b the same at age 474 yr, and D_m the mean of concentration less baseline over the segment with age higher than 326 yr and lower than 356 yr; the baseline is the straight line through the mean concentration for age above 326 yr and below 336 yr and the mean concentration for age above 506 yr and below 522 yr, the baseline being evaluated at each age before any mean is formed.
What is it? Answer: 0.100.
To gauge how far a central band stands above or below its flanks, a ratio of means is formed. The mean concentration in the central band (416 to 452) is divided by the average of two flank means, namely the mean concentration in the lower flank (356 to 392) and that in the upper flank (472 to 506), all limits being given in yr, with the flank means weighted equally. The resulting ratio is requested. 1.02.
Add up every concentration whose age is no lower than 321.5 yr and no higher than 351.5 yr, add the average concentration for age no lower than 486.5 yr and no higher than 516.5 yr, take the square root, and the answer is 6.20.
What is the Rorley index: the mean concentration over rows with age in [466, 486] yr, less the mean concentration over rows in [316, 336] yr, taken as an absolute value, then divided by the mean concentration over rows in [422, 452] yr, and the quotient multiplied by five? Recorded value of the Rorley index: 0.19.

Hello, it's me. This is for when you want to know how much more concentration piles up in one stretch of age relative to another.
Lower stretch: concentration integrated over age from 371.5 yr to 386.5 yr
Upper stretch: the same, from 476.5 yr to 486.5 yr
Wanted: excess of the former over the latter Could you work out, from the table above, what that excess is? 27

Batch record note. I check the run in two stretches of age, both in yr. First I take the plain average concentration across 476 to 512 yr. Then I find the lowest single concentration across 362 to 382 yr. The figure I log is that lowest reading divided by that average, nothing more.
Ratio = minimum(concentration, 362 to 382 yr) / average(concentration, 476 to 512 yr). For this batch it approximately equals 0.97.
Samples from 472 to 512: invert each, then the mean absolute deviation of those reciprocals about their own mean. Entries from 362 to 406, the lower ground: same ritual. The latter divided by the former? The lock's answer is 1.1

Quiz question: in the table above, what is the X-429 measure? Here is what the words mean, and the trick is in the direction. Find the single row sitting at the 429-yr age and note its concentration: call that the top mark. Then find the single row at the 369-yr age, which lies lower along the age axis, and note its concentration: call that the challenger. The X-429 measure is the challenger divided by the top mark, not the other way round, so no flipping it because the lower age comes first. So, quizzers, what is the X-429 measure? 0.97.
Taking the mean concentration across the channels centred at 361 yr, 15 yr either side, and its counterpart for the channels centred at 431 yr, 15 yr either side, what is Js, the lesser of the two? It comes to 5.46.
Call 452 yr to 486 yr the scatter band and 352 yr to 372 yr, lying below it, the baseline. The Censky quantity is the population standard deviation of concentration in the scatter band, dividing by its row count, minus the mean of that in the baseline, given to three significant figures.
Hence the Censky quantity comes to -5.40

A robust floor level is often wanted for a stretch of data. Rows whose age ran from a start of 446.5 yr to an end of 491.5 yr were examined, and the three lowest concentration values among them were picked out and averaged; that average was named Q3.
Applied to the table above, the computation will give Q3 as 5.55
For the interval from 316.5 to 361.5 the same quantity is 5.26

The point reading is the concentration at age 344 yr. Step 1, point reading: 5.523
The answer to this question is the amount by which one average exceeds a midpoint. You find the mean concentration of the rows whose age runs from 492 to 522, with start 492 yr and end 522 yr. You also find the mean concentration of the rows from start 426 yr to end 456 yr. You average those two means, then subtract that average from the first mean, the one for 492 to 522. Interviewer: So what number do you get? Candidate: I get -0.04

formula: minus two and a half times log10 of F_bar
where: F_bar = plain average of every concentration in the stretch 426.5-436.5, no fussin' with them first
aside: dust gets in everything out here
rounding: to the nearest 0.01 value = -1.88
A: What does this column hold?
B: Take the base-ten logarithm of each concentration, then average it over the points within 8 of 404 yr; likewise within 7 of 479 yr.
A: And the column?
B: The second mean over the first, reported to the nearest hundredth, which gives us 1.00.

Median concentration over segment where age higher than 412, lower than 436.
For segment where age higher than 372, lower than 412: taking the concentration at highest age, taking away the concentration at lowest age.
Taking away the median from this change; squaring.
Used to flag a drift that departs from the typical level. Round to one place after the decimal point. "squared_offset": 30.8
